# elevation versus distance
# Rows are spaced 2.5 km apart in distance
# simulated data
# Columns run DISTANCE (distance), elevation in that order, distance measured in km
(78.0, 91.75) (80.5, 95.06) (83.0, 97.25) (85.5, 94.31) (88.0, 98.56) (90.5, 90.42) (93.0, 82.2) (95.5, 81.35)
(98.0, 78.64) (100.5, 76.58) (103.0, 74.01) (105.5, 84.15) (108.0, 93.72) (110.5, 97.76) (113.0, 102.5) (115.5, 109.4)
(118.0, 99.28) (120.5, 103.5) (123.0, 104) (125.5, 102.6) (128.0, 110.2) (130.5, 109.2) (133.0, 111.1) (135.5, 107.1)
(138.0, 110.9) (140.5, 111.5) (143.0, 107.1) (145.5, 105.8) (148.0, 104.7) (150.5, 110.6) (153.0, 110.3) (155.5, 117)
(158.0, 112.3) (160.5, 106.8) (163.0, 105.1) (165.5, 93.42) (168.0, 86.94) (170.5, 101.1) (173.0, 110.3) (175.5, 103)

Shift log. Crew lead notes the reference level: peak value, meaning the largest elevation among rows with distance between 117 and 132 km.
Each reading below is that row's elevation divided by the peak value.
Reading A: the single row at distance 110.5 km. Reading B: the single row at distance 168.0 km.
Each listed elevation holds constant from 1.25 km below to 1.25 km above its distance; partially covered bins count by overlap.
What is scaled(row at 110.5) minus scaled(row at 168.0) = 0.10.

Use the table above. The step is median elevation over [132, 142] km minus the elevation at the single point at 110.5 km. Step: 13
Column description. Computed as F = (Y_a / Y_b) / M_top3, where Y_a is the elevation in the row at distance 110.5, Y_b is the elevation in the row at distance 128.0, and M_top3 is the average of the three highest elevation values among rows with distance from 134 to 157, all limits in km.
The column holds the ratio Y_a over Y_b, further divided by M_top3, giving 0.0078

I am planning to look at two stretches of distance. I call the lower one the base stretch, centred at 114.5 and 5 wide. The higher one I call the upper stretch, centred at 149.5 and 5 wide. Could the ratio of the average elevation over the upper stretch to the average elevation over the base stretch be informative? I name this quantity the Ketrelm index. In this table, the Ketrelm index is 1.02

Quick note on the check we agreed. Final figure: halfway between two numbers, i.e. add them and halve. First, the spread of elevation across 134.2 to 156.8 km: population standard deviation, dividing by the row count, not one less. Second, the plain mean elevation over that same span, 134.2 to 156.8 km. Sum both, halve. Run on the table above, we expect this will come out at 56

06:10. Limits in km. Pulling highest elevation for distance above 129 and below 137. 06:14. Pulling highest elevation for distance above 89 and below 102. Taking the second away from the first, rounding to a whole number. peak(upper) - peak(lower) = 21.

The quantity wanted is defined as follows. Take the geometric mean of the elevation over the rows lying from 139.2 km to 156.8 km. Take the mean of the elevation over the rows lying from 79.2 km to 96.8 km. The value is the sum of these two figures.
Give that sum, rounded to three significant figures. 201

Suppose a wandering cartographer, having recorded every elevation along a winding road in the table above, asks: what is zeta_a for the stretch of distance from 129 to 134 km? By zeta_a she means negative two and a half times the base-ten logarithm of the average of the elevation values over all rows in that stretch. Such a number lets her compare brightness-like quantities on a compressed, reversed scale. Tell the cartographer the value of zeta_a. -5.105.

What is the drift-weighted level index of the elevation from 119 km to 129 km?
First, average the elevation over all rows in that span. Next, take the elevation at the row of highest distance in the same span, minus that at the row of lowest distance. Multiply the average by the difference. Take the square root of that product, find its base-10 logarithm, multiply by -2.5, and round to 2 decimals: -3.56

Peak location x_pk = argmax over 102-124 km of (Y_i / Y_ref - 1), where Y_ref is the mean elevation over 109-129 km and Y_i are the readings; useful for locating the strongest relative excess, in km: 115.5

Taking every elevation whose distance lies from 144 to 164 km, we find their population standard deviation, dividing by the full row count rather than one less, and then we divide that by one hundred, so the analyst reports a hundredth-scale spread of 0.04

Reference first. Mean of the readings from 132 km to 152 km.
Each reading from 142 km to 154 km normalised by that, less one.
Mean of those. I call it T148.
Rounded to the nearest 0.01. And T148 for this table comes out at -0.01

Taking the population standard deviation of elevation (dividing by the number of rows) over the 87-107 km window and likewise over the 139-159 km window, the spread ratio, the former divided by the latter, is 2.0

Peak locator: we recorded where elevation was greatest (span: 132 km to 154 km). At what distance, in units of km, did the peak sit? 140.5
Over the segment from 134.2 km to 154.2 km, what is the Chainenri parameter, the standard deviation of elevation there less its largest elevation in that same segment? -109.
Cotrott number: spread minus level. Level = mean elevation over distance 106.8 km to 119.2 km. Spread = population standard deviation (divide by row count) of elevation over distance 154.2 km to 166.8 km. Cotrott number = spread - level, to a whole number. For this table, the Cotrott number -93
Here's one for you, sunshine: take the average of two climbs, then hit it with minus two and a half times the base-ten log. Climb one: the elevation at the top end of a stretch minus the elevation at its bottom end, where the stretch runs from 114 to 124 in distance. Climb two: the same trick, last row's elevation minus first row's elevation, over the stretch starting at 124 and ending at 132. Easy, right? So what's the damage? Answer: 0.55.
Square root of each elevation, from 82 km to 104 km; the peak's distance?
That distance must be 88.0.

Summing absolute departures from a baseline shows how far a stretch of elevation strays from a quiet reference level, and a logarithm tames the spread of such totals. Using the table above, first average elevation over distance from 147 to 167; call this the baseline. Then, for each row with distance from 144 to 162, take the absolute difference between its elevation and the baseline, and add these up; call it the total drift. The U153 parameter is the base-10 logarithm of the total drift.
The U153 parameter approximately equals 1.4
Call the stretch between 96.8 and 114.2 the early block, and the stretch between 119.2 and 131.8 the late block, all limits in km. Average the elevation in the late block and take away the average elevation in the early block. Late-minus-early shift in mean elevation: 19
